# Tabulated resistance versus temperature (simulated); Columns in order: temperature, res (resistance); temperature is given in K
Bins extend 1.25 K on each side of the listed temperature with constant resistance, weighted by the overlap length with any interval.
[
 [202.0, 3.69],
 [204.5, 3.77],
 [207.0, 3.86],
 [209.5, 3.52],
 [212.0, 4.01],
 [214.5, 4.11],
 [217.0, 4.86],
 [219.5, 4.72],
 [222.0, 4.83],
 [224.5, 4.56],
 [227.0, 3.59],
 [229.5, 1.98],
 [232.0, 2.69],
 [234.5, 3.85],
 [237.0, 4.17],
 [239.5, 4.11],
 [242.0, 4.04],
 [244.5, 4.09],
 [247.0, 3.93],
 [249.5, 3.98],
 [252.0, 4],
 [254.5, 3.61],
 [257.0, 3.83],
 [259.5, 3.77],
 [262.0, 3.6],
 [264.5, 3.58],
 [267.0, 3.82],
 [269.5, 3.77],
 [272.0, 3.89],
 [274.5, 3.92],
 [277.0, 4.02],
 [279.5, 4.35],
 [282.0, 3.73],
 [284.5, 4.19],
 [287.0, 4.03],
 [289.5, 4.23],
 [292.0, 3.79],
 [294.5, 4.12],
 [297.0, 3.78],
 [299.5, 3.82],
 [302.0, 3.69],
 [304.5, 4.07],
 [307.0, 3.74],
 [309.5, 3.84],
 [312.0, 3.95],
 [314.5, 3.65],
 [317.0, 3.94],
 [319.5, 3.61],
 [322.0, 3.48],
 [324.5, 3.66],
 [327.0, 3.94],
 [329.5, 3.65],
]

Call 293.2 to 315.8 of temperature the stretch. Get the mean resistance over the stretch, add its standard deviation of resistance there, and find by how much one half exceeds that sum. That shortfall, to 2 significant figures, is -3.5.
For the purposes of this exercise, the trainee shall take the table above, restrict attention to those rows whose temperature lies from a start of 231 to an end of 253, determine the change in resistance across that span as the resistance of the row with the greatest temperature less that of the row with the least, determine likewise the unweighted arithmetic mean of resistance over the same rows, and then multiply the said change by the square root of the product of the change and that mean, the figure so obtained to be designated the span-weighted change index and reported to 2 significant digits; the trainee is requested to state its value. 3.0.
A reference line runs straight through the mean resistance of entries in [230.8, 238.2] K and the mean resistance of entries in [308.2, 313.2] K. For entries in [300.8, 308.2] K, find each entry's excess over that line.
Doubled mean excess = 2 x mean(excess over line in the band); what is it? -0.1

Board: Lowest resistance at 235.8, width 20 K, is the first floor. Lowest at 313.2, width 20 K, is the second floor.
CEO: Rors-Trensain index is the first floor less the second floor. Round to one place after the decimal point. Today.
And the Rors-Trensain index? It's -1.5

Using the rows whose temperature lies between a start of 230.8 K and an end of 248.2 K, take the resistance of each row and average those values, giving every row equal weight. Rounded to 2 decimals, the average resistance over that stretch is 3.84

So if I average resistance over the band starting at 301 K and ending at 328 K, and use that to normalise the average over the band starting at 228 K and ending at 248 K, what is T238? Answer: 0.95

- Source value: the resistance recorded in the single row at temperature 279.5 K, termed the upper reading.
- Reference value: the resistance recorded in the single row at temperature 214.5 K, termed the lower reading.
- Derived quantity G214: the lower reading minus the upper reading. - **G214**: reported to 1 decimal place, -0.2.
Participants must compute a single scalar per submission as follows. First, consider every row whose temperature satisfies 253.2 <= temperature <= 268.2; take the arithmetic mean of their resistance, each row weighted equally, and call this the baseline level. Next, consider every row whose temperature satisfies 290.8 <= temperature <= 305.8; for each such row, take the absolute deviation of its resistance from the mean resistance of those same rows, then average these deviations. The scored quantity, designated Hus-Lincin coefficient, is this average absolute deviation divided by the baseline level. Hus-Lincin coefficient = 0.039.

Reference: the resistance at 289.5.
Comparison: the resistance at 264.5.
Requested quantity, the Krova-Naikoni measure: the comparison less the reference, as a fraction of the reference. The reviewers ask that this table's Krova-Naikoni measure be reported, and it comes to -0.15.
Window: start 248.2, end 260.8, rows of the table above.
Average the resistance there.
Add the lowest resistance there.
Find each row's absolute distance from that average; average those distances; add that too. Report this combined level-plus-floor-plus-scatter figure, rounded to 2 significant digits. 7.6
